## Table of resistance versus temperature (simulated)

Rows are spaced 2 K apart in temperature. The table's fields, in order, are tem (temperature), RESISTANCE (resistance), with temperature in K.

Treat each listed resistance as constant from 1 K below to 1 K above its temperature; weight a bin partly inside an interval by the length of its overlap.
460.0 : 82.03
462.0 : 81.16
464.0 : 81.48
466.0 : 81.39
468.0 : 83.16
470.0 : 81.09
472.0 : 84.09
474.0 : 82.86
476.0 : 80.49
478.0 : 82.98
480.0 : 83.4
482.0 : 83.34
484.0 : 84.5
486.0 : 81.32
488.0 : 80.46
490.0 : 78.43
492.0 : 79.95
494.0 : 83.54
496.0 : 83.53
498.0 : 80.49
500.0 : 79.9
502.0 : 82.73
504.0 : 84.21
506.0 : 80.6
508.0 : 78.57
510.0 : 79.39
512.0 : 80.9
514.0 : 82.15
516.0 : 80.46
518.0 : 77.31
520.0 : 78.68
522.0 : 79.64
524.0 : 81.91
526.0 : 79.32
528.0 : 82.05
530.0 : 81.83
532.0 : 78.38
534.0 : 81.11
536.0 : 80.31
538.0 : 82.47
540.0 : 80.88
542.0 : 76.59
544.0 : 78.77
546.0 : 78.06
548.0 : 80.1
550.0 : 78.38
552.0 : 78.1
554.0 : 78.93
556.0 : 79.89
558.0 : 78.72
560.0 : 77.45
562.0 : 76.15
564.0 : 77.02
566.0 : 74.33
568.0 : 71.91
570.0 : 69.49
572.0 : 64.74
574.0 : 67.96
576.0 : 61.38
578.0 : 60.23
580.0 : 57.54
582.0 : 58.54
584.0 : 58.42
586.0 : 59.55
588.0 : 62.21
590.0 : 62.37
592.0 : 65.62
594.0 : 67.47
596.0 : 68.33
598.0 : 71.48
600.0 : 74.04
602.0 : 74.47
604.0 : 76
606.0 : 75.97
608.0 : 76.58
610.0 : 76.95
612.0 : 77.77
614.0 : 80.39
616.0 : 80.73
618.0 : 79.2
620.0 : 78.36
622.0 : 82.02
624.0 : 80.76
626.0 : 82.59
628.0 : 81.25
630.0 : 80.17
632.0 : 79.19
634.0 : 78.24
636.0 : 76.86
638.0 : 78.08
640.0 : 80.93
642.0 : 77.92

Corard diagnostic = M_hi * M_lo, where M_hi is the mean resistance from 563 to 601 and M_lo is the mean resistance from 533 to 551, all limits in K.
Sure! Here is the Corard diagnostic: 5250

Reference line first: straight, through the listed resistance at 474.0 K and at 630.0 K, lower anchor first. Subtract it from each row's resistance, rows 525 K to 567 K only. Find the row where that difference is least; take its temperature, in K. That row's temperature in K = 566.0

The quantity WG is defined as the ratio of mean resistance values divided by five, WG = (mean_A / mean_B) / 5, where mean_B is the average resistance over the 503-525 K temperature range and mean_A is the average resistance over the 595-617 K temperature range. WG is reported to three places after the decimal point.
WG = 0.188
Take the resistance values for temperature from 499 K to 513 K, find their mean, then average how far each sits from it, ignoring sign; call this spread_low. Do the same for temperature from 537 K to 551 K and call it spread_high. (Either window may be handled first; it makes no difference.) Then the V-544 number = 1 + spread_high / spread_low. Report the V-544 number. 2.07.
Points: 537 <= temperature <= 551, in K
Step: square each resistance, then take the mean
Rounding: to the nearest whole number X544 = 6295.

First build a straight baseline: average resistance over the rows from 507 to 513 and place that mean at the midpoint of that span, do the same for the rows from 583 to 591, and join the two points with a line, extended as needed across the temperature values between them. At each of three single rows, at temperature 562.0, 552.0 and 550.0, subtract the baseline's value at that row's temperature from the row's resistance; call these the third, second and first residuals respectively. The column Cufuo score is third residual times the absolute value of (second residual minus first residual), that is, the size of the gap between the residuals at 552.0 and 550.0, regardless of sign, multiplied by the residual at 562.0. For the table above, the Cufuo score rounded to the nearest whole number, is 2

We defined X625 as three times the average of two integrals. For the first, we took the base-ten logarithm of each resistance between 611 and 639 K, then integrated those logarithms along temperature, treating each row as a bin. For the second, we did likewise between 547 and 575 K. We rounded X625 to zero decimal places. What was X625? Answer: 159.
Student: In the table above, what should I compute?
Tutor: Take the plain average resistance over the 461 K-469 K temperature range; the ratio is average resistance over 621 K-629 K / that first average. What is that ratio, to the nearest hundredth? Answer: 1.00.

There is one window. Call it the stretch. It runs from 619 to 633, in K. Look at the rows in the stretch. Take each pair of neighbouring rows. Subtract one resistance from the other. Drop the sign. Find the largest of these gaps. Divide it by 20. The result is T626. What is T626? 0.183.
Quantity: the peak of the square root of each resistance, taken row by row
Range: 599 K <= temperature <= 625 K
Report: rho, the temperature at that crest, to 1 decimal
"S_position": 622.0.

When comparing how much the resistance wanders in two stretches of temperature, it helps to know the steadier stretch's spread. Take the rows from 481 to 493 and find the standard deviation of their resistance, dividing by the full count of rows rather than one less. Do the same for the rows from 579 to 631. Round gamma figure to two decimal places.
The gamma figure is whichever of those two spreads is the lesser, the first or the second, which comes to 2.05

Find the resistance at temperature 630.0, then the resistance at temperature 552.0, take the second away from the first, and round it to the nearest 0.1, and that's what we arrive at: 2.1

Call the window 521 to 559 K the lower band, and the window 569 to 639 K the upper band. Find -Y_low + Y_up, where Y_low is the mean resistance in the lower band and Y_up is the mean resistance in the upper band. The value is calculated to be -7.6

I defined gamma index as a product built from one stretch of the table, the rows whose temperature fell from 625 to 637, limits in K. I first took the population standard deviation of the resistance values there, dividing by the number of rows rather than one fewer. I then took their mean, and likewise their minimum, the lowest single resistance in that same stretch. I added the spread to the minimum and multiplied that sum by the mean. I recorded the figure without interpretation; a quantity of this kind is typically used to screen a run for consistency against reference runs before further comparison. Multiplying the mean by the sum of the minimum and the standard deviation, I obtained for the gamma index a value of 6278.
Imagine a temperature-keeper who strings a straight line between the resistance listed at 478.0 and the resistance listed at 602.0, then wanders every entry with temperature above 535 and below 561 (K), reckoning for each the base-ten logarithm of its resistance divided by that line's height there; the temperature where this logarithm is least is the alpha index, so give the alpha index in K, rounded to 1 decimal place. 542.0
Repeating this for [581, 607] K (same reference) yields 584.0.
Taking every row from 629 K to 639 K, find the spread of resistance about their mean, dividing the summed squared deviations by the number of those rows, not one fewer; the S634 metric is 1.1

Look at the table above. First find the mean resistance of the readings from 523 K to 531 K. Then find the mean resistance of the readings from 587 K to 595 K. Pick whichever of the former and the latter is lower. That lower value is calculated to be 64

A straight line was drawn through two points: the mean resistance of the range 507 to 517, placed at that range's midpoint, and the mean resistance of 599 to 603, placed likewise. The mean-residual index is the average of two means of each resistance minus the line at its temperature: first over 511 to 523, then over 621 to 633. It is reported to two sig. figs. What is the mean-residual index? 4.2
